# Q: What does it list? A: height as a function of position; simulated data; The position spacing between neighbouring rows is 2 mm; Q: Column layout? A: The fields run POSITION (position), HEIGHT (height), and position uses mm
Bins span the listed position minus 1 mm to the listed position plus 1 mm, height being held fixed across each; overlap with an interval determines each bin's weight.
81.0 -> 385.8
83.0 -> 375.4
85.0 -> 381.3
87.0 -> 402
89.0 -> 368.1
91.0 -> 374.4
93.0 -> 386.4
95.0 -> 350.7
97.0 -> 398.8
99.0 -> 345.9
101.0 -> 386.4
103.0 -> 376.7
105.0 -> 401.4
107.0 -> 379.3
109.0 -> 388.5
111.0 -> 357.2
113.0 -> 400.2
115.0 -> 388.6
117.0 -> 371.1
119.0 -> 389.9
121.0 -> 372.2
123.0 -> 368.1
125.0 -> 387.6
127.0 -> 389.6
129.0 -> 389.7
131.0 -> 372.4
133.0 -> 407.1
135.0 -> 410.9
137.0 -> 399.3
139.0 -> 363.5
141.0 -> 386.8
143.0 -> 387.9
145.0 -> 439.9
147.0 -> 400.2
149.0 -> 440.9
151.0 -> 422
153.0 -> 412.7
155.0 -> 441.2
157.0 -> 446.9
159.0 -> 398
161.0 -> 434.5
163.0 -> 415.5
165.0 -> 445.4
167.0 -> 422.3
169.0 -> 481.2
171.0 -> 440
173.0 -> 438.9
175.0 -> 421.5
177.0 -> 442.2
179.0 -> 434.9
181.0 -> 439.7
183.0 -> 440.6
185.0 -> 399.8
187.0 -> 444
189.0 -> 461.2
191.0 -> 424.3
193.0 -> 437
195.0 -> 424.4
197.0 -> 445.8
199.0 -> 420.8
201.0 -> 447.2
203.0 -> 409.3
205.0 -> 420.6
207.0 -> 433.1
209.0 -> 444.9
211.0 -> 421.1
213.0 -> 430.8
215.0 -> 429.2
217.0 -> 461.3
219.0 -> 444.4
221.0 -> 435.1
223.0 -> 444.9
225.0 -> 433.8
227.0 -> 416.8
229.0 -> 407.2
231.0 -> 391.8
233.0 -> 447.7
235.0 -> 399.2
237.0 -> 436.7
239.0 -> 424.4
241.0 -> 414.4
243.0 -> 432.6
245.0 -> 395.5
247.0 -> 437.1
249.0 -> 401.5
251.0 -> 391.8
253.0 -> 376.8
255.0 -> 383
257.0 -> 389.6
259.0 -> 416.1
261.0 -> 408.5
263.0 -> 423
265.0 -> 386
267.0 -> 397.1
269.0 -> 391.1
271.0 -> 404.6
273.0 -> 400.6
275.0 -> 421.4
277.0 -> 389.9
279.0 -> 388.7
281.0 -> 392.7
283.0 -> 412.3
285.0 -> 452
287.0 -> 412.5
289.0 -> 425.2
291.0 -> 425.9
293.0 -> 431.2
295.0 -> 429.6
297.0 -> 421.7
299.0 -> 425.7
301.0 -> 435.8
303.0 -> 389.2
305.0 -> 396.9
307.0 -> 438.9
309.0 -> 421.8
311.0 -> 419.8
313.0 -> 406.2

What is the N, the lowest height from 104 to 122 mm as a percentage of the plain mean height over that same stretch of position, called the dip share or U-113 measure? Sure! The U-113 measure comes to 93.2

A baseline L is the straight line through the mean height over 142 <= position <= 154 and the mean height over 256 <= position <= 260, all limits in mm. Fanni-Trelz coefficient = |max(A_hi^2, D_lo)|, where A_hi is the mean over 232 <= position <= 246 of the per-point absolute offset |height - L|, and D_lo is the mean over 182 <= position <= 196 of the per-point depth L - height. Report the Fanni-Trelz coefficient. 426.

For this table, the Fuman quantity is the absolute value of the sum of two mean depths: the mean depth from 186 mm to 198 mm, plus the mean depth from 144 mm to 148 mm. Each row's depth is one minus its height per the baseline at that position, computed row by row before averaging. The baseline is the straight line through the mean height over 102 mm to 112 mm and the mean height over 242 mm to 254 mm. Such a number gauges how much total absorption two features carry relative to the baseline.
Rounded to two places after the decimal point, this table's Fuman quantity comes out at 0.19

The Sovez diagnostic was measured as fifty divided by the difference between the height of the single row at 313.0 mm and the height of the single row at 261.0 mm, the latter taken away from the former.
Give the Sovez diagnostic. -22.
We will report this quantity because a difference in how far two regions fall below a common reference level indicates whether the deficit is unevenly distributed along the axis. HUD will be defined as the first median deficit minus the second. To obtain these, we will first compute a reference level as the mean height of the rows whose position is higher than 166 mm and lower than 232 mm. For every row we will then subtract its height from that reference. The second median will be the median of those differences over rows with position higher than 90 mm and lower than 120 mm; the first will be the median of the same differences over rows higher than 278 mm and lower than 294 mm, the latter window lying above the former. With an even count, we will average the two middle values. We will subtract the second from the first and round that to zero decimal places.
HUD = -32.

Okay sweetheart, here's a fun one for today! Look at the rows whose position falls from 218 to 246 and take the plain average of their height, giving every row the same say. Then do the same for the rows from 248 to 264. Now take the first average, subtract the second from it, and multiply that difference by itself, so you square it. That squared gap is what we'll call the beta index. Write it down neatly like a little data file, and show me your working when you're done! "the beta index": 595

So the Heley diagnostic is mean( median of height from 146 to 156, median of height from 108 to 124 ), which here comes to 401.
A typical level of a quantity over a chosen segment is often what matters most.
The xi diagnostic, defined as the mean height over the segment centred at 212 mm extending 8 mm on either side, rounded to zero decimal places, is 436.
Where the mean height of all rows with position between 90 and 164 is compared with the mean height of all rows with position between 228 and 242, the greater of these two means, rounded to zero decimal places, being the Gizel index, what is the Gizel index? 417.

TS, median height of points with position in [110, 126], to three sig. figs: 380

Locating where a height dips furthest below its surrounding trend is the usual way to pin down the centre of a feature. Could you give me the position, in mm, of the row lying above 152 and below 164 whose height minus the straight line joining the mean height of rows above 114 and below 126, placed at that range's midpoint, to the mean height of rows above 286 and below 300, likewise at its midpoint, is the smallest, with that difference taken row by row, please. 159.0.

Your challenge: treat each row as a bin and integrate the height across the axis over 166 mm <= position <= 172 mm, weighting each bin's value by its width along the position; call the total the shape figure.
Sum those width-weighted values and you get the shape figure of 2687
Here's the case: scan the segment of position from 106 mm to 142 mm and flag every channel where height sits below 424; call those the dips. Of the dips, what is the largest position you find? 141.0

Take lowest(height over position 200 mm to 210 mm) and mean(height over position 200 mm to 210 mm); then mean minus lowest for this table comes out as 22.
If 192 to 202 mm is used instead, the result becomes 14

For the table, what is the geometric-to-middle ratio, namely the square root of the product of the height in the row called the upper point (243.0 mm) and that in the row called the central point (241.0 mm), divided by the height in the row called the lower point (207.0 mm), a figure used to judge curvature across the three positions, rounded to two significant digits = 0.98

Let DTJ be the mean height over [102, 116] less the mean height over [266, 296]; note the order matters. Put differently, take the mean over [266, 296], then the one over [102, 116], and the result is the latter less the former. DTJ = -27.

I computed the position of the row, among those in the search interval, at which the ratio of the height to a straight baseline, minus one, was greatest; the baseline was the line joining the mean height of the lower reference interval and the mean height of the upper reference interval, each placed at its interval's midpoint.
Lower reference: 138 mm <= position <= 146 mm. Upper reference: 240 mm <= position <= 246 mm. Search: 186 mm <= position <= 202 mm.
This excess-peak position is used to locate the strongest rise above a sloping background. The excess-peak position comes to 189.0 mm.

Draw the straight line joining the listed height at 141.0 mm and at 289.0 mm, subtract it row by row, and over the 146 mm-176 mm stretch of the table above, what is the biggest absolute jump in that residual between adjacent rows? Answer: 58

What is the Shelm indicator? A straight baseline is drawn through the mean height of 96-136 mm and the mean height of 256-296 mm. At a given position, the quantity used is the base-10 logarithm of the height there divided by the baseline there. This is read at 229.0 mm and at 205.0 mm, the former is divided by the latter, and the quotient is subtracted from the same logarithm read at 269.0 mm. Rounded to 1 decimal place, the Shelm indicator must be -0.2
